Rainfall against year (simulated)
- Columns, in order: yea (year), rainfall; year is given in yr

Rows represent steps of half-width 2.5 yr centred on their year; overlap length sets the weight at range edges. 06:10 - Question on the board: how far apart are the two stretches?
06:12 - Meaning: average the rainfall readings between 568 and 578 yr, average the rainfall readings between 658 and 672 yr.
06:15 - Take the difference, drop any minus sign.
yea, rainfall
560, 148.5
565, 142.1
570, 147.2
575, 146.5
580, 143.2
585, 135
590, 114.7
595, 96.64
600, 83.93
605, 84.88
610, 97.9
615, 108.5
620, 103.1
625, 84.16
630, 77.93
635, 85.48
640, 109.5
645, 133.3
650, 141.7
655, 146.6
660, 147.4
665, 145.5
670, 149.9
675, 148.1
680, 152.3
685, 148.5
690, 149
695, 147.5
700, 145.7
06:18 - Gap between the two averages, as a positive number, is 1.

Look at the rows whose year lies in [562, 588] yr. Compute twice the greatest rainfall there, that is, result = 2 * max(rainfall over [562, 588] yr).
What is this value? 294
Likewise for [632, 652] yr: 283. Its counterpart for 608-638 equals 217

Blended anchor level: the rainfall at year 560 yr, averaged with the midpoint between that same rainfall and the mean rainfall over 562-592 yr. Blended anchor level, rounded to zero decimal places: 146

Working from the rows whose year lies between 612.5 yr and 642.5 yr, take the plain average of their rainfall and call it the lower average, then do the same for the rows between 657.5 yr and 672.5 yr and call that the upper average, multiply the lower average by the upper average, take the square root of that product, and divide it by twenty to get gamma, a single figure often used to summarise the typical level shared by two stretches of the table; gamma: 5.9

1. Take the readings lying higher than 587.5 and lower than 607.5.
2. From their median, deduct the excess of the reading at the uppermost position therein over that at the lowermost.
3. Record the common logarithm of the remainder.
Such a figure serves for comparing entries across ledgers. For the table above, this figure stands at 2.08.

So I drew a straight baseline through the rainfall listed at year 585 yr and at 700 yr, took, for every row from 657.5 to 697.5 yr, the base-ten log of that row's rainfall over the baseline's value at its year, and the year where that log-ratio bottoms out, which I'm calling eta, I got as 695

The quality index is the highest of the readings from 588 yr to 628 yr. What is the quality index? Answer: 114.7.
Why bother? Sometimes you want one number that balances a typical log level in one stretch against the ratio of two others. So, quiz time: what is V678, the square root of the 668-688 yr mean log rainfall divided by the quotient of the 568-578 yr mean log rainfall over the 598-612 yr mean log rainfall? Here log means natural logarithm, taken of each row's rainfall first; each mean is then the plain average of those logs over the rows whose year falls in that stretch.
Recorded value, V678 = 2.12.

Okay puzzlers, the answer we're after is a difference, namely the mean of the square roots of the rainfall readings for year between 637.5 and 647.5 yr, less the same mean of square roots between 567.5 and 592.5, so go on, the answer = -0.7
